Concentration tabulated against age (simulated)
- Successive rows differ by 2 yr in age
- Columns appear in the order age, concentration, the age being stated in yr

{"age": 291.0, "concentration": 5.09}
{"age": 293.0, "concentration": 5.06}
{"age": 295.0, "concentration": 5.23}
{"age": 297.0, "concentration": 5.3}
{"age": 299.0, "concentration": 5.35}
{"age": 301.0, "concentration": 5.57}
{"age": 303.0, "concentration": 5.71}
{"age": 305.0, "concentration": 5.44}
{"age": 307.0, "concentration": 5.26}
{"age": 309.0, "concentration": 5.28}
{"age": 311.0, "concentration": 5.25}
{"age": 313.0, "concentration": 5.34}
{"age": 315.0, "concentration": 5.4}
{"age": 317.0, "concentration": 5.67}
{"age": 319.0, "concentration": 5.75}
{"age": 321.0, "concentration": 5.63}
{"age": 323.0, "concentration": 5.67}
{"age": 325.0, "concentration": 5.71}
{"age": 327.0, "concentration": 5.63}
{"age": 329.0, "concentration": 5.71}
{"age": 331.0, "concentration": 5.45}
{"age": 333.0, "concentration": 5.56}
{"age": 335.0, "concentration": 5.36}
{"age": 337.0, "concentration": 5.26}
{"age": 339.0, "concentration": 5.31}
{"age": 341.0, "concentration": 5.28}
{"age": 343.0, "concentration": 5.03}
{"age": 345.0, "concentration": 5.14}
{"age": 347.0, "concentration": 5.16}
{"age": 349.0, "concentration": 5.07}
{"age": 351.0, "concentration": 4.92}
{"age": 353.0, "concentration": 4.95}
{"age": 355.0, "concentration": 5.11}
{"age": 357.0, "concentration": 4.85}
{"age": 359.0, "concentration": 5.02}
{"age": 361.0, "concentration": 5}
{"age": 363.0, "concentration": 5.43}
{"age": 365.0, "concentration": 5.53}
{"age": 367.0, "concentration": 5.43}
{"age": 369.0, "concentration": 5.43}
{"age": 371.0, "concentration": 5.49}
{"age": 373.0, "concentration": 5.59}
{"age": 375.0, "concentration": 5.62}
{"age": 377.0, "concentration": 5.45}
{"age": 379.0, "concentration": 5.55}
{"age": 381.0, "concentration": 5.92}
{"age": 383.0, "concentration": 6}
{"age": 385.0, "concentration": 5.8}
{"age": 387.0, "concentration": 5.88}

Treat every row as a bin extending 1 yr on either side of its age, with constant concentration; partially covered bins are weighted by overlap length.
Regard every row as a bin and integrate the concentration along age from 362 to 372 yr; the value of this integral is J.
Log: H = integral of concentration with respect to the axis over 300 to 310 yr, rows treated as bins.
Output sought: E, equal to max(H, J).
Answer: 54.6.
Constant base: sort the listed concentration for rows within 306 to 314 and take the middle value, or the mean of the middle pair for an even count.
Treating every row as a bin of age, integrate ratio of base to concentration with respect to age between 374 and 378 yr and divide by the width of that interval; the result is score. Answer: 0.95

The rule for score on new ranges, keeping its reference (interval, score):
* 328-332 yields 0.94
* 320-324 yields 0.93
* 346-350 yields 1.03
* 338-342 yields 1.00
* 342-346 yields 1.04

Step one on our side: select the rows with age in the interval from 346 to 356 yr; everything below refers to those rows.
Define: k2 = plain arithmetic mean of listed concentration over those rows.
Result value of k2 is 5.04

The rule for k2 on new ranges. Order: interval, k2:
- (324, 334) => 5.61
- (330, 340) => 5.39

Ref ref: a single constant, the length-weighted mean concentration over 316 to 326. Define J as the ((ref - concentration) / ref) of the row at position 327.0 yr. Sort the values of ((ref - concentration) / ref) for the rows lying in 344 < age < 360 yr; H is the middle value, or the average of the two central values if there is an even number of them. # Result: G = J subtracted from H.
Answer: 0.10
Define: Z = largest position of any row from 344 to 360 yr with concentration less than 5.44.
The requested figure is 359.0 yr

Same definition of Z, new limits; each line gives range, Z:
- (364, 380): 369.0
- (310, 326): 315.0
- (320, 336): 335.0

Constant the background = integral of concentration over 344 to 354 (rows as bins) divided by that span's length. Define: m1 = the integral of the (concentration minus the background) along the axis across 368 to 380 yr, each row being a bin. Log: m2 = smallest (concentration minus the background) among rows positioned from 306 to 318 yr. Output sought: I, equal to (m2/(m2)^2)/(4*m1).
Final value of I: 0.22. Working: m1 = 6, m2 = 0.20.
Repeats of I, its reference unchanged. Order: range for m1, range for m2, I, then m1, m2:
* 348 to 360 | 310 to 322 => -1.68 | -1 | 0.20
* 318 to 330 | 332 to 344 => -1.82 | 8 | -0.02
